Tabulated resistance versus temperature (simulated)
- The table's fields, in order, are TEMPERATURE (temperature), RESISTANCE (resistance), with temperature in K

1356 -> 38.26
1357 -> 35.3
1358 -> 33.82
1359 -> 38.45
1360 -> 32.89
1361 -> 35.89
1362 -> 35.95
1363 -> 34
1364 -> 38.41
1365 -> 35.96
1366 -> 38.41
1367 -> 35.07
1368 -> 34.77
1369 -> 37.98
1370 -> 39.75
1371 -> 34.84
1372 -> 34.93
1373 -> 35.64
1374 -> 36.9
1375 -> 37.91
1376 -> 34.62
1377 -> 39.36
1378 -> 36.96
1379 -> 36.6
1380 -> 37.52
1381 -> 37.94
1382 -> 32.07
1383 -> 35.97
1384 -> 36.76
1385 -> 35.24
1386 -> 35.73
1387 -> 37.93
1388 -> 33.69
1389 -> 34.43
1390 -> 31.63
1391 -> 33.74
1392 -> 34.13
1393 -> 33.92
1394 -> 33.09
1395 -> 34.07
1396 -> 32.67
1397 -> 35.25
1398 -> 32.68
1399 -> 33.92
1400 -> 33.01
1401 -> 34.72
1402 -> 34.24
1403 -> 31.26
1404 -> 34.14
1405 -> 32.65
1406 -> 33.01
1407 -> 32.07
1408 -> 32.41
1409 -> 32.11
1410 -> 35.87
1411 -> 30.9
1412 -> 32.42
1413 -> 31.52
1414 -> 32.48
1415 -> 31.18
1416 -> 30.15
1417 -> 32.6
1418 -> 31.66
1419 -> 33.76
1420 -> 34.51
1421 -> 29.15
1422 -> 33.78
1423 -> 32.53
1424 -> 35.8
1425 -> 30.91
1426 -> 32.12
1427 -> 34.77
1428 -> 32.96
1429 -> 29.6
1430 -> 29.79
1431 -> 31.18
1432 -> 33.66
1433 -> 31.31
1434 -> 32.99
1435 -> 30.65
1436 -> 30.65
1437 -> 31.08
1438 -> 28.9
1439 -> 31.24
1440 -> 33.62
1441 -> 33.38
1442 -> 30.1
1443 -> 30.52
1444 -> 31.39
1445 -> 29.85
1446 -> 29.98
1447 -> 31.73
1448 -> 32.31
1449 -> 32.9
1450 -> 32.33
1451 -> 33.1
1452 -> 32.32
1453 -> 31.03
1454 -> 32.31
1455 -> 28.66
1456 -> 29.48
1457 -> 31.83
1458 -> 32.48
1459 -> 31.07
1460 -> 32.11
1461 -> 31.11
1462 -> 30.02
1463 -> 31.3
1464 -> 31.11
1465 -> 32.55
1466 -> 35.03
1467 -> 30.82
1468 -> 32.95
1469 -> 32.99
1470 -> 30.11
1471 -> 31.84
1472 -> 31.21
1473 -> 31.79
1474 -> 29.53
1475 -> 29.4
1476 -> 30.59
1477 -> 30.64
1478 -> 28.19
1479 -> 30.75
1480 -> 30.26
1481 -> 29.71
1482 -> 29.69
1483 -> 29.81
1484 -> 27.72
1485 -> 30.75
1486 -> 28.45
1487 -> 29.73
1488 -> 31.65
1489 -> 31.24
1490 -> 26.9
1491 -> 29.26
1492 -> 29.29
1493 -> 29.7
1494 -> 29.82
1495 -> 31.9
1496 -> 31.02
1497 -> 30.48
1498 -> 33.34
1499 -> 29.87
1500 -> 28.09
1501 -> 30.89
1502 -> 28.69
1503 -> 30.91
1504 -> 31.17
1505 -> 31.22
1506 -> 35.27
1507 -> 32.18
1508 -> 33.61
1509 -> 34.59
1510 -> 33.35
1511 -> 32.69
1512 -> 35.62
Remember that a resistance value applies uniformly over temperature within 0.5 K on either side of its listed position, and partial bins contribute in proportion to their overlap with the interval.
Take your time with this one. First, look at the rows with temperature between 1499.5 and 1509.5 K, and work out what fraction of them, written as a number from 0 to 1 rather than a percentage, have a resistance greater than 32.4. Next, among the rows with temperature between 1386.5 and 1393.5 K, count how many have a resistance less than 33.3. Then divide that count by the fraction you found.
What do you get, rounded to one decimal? 3.3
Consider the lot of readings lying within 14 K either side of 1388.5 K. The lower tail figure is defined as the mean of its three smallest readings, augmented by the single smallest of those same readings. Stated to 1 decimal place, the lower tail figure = 63.8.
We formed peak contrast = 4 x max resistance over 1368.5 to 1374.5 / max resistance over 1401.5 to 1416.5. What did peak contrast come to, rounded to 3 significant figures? 4.43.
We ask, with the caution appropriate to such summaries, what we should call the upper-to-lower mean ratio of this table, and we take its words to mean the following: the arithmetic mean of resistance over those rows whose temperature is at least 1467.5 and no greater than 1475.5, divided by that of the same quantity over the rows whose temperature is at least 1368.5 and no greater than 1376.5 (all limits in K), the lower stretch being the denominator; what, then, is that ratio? 0.85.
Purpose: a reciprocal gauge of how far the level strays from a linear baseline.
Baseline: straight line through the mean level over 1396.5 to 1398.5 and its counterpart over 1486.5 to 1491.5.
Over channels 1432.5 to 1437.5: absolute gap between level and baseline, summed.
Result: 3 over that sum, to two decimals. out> 0.51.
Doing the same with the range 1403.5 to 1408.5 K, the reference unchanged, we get 0.66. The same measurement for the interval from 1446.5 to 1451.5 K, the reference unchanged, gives 0.68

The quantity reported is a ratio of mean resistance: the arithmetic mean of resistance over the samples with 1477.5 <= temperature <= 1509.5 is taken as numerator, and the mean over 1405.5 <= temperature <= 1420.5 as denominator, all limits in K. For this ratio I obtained 0.940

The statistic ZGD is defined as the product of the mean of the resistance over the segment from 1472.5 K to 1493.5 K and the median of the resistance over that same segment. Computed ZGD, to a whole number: 884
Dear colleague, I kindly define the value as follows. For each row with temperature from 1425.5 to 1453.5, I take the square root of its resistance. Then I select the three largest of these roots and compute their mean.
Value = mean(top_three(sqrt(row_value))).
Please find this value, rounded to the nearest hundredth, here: 5.83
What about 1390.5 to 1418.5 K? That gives 5.94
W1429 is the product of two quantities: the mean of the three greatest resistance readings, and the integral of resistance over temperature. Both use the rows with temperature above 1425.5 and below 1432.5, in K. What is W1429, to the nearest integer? 7573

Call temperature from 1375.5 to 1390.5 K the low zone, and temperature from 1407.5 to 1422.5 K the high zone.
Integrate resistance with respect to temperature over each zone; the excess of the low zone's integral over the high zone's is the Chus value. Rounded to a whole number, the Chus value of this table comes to 52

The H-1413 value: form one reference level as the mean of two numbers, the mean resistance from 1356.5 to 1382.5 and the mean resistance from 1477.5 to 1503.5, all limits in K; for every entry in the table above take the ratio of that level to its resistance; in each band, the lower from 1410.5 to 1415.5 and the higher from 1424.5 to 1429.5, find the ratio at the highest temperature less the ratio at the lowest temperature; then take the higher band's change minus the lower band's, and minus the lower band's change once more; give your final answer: 0.07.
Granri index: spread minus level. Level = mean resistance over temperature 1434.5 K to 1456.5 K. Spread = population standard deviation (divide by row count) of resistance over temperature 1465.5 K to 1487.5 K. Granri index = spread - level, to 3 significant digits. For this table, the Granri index -29.6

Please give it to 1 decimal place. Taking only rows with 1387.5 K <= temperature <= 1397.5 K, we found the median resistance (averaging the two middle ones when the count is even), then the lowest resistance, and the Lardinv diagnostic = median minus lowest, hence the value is 2.2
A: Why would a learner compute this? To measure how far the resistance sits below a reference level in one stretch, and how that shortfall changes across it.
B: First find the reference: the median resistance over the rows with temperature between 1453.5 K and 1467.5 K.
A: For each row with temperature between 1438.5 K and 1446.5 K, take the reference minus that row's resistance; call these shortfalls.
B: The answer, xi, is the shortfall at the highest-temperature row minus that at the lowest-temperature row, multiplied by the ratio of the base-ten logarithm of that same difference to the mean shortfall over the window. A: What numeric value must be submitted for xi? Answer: -2.3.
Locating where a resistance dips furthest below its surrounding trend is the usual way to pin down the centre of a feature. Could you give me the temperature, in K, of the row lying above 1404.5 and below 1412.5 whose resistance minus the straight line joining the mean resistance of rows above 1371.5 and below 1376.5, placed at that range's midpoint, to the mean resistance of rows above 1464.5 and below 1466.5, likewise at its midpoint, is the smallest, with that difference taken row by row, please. 1411 K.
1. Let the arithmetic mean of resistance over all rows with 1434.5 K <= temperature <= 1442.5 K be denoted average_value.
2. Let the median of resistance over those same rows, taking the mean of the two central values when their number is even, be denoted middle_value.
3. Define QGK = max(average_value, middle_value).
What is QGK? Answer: 31.2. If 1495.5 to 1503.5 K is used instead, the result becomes 30.7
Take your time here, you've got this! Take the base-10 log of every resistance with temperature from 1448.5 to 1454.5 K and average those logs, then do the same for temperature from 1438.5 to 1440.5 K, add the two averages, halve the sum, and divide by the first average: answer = 1.00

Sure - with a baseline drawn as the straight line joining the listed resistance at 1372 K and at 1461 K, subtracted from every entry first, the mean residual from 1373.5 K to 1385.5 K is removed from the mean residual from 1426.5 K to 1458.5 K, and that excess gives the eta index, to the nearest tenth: -2.3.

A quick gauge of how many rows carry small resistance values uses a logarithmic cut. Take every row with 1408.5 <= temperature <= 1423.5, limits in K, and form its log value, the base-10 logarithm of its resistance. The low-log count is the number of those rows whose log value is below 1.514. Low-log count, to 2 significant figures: 11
